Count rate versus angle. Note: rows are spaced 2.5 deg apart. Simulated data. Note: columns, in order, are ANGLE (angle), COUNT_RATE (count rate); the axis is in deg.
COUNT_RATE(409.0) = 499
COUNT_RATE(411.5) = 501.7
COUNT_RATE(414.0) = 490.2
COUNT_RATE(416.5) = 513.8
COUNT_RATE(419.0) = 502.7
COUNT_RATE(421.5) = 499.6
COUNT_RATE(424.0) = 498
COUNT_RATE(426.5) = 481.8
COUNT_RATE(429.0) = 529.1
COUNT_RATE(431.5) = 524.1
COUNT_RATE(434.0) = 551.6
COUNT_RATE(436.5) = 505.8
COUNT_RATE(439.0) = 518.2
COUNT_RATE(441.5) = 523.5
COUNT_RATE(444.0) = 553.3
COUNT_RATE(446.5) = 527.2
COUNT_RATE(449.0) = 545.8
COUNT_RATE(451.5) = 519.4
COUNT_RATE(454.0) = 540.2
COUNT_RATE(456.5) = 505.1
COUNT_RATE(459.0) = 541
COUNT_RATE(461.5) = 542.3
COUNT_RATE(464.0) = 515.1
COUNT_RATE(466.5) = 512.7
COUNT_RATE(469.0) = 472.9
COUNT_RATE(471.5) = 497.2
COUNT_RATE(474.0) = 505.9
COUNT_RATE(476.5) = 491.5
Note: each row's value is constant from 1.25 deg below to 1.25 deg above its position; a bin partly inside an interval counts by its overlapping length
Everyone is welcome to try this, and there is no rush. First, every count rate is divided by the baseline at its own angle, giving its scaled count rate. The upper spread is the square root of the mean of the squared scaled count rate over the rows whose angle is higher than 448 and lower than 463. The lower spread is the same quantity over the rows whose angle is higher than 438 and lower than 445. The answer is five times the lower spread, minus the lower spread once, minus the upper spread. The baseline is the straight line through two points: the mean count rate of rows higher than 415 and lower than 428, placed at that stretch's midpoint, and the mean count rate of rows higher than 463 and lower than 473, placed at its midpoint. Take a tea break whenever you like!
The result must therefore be 3.19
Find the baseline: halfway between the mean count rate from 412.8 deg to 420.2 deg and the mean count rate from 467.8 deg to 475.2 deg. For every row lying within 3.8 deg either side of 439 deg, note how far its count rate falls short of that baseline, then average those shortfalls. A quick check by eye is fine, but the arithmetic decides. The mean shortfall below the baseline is -19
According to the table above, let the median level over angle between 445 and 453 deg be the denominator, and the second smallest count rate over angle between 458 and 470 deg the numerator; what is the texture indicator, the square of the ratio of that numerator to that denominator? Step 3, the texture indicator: 0.95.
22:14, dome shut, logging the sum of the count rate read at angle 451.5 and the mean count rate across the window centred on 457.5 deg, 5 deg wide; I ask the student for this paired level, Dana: 1042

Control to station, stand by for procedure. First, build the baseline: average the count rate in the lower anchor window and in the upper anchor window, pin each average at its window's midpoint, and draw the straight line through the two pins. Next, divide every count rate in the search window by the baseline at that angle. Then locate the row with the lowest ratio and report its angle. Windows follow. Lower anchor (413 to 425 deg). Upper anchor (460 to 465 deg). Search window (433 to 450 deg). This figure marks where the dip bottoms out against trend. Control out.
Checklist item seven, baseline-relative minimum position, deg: 436.5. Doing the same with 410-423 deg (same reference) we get 414.0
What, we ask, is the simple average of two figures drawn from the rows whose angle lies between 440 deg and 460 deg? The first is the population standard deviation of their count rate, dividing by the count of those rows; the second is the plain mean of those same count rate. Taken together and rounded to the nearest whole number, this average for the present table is 273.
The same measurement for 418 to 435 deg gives 267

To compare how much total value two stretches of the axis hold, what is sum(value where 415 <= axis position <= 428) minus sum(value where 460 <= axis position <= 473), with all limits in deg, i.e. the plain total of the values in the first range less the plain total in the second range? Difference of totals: -44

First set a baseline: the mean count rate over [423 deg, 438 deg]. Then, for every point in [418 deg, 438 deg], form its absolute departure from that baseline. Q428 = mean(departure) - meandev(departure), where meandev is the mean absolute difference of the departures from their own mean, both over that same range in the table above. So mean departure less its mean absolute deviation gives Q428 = 10.1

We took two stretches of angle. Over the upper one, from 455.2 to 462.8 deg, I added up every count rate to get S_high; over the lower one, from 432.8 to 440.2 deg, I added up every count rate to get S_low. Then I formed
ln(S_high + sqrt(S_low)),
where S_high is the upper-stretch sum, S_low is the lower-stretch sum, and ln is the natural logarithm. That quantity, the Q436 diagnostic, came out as 7.40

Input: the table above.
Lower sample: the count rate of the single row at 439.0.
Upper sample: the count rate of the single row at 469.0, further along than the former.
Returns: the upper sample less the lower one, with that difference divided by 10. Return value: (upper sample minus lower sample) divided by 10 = -4.5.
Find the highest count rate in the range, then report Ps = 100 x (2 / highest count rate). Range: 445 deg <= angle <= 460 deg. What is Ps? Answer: 0.366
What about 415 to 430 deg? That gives 0.378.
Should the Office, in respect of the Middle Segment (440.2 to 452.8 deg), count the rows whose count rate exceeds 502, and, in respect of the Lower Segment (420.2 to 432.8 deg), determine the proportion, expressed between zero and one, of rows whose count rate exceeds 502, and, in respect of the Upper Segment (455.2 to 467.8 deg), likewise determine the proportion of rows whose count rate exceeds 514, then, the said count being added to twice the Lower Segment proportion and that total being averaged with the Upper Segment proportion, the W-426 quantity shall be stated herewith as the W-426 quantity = 3.20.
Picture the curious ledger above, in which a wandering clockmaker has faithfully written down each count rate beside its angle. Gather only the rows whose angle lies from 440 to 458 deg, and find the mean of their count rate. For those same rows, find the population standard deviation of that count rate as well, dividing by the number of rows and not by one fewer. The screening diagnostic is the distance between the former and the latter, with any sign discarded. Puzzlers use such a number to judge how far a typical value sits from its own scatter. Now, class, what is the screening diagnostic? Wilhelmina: 515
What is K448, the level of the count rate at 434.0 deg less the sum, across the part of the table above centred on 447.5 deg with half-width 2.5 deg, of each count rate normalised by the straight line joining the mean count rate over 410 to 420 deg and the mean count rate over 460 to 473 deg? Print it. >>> 549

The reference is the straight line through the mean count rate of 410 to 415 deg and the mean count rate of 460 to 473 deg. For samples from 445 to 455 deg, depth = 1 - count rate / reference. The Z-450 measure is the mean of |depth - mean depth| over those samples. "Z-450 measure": 0.019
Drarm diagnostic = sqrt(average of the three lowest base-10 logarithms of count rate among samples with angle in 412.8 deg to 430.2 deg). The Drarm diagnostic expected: 1.640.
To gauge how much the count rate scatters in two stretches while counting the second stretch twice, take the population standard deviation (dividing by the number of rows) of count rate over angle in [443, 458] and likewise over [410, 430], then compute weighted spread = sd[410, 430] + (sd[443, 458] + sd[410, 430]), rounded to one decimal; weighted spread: 43.3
